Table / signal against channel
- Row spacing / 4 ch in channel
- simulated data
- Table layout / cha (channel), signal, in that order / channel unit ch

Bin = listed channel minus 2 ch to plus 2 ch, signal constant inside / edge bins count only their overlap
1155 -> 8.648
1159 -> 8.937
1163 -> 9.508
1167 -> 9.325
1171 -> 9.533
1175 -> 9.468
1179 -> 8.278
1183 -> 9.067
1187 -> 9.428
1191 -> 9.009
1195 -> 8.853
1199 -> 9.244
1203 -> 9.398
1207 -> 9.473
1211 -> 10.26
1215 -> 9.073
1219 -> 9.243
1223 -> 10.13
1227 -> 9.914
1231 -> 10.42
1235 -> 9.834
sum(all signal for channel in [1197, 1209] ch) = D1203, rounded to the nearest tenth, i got 28.1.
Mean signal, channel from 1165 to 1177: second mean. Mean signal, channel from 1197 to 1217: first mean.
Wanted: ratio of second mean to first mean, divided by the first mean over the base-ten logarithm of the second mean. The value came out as 0.102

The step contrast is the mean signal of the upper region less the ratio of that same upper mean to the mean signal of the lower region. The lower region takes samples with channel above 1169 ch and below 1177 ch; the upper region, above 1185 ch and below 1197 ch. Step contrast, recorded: 8.14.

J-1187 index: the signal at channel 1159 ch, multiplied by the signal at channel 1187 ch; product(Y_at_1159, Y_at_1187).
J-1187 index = 84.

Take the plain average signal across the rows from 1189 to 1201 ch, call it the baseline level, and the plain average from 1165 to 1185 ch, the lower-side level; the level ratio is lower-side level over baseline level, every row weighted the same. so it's 1.01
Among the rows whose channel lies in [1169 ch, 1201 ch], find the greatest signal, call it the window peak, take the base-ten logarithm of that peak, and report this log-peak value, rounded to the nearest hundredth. 0.98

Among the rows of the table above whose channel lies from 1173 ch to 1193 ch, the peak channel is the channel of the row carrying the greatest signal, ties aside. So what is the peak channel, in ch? 1175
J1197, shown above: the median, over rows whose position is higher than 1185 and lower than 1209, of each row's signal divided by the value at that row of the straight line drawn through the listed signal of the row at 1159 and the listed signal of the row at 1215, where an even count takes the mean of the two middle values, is 1.03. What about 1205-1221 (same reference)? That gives 1.03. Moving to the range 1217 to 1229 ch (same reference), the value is 1.09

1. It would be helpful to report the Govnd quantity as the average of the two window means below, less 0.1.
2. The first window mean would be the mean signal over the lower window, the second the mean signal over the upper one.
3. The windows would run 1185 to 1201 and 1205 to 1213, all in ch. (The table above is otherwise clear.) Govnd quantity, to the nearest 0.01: 9.40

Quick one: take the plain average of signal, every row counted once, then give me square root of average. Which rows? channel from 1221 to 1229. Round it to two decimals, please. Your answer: 3.17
